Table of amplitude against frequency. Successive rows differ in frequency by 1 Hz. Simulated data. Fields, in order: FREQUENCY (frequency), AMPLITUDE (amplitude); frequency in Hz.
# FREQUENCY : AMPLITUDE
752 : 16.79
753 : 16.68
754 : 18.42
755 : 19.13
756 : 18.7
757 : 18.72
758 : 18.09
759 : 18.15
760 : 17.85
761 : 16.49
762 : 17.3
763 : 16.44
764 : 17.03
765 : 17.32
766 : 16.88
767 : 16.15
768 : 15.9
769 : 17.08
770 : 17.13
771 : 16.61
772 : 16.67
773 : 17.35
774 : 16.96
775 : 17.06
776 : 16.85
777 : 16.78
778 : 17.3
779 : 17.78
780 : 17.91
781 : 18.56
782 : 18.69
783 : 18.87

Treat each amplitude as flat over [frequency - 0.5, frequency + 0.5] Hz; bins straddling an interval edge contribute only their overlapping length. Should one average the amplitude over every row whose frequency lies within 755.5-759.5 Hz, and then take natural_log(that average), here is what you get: 2.91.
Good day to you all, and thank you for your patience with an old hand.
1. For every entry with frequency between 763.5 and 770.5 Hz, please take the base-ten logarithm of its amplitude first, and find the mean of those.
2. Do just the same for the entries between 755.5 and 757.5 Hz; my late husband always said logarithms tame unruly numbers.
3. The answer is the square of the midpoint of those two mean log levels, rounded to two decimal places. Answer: 1.56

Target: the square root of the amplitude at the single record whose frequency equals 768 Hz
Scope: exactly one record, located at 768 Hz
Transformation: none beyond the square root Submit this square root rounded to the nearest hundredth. 3.99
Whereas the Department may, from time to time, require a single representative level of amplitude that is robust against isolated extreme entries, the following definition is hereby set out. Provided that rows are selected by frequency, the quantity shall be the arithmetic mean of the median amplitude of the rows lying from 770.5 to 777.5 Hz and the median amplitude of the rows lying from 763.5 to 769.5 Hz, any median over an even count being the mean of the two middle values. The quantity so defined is 16.9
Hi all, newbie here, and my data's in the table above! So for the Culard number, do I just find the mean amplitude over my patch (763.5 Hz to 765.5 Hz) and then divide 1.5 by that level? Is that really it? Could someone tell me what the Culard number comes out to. 0.087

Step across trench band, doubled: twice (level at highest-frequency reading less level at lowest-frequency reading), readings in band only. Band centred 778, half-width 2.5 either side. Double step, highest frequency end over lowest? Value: 2.1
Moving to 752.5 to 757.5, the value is 4.1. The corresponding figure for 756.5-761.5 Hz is -4.5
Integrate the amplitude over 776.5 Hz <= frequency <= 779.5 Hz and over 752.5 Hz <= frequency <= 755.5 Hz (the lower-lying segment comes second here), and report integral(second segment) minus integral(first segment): 2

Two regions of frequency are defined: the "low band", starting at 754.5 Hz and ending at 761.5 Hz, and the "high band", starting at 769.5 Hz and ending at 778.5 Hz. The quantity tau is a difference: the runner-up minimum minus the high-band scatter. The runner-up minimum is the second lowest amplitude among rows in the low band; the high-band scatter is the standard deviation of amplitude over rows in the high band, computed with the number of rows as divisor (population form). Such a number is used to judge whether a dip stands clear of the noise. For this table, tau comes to 17.6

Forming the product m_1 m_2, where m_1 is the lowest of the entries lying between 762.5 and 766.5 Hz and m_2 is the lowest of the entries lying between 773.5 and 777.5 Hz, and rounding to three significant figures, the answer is 276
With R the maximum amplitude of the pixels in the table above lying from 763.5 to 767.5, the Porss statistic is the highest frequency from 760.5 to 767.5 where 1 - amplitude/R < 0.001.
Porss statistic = 765 Hz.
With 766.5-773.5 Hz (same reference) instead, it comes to 773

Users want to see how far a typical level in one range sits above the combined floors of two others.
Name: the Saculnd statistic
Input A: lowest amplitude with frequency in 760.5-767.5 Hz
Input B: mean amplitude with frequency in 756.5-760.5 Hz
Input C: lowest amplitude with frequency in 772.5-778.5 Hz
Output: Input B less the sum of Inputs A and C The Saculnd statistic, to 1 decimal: -14.7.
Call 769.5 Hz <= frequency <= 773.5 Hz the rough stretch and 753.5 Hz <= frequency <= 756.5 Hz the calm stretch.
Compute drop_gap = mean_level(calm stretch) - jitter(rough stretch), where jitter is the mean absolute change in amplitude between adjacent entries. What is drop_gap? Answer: 18.3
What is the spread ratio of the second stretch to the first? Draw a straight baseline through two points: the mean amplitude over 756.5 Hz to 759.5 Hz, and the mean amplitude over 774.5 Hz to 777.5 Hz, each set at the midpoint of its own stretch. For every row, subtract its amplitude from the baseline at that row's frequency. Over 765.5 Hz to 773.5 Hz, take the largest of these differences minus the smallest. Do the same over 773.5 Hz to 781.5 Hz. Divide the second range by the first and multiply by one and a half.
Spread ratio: 1.8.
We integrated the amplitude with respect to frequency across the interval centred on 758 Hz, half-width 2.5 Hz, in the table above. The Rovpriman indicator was 91.5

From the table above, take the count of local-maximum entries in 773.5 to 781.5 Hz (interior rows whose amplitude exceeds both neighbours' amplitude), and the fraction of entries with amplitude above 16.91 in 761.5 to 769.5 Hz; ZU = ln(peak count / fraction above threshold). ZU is 0.69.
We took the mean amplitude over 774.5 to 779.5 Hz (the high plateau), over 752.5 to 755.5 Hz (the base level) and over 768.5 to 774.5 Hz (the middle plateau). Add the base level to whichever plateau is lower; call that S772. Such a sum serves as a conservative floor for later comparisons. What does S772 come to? 35.0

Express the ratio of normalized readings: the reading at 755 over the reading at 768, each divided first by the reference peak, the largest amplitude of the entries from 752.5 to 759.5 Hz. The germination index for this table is 1.20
